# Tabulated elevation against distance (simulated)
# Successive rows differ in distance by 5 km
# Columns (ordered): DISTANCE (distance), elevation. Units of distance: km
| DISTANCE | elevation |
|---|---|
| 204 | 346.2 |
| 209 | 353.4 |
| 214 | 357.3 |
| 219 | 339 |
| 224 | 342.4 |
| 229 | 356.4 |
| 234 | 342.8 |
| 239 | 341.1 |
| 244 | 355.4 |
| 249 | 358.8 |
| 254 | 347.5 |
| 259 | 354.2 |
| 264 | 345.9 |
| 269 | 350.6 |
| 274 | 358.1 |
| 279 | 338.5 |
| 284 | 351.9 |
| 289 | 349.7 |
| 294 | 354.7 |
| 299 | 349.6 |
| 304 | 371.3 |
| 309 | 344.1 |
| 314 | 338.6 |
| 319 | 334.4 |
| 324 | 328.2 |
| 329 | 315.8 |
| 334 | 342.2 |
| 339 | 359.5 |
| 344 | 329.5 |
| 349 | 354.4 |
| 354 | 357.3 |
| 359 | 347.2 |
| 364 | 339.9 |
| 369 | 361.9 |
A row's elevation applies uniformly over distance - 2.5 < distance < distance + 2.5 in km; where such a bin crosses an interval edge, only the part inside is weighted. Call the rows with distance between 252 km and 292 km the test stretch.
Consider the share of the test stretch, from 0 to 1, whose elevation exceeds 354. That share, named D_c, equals 0.25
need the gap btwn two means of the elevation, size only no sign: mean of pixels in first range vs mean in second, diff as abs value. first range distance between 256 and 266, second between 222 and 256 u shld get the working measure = 0.8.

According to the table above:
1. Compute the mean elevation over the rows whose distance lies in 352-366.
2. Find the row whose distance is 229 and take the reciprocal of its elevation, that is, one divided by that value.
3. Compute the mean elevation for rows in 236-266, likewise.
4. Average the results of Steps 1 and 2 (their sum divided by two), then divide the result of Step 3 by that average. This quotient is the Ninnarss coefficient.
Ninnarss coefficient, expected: 2.01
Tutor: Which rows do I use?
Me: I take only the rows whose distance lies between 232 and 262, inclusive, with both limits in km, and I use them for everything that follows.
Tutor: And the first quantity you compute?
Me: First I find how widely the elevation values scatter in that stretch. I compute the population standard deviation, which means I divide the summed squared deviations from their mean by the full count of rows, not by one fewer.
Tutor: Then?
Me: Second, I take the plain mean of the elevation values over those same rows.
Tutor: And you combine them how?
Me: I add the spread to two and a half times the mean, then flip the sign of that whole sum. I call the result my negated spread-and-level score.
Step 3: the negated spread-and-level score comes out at -882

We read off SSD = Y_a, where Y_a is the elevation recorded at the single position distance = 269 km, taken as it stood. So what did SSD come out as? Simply 350.6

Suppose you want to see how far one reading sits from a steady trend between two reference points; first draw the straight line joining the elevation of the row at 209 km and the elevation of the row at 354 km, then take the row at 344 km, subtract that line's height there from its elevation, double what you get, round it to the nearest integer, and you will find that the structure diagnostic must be -55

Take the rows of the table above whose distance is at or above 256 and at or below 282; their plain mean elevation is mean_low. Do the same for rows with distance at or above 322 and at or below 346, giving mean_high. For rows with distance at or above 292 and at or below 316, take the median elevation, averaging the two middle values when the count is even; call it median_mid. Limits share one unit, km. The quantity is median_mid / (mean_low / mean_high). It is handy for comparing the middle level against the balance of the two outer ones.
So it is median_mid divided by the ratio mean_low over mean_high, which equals 335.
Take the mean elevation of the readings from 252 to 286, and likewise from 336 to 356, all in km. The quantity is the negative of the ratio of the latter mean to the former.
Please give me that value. -1.00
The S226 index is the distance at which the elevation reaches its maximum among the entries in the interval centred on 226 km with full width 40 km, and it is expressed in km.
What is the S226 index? 214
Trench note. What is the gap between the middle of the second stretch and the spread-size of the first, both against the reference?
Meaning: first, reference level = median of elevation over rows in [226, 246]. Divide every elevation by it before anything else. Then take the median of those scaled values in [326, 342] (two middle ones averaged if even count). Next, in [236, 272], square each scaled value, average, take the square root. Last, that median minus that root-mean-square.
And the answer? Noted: -0.024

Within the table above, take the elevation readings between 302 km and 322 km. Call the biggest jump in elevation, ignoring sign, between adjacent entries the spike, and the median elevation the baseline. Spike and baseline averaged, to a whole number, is 184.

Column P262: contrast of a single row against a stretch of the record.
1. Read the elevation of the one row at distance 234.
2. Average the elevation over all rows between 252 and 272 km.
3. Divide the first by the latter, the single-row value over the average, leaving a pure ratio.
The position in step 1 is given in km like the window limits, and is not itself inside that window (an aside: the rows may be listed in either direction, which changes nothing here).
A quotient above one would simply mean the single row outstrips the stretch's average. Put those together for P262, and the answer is 0.98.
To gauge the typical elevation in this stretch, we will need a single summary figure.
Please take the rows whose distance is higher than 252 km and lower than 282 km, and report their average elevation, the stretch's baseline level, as 349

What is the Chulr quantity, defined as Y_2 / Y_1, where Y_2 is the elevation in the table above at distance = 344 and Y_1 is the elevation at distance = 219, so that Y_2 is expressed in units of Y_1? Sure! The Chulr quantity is 0.97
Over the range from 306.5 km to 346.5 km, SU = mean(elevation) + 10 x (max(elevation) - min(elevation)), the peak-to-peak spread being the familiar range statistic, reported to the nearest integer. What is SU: 774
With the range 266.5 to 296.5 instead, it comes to 547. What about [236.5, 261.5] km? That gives 528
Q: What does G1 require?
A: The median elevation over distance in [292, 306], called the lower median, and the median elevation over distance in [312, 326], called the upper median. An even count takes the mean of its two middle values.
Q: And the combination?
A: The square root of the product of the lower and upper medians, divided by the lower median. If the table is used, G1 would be 0.97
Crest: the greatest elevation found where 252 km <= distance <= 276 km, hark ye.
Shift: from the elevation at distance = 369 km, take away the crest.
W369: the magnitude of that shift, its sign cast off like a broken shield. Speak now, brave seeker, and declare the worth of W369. 3.8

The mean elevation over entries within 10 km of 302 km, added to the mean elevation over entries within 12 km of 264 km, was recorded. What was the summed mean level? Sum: 706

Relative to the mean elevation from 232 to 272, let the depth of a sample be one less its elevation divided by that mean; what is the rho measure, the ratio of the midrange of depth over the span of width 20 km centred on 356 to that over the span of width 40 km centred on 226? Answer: 1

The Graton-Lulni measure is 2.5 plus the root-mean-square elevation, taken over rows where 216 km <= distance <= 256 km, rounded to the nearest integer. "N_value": 351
